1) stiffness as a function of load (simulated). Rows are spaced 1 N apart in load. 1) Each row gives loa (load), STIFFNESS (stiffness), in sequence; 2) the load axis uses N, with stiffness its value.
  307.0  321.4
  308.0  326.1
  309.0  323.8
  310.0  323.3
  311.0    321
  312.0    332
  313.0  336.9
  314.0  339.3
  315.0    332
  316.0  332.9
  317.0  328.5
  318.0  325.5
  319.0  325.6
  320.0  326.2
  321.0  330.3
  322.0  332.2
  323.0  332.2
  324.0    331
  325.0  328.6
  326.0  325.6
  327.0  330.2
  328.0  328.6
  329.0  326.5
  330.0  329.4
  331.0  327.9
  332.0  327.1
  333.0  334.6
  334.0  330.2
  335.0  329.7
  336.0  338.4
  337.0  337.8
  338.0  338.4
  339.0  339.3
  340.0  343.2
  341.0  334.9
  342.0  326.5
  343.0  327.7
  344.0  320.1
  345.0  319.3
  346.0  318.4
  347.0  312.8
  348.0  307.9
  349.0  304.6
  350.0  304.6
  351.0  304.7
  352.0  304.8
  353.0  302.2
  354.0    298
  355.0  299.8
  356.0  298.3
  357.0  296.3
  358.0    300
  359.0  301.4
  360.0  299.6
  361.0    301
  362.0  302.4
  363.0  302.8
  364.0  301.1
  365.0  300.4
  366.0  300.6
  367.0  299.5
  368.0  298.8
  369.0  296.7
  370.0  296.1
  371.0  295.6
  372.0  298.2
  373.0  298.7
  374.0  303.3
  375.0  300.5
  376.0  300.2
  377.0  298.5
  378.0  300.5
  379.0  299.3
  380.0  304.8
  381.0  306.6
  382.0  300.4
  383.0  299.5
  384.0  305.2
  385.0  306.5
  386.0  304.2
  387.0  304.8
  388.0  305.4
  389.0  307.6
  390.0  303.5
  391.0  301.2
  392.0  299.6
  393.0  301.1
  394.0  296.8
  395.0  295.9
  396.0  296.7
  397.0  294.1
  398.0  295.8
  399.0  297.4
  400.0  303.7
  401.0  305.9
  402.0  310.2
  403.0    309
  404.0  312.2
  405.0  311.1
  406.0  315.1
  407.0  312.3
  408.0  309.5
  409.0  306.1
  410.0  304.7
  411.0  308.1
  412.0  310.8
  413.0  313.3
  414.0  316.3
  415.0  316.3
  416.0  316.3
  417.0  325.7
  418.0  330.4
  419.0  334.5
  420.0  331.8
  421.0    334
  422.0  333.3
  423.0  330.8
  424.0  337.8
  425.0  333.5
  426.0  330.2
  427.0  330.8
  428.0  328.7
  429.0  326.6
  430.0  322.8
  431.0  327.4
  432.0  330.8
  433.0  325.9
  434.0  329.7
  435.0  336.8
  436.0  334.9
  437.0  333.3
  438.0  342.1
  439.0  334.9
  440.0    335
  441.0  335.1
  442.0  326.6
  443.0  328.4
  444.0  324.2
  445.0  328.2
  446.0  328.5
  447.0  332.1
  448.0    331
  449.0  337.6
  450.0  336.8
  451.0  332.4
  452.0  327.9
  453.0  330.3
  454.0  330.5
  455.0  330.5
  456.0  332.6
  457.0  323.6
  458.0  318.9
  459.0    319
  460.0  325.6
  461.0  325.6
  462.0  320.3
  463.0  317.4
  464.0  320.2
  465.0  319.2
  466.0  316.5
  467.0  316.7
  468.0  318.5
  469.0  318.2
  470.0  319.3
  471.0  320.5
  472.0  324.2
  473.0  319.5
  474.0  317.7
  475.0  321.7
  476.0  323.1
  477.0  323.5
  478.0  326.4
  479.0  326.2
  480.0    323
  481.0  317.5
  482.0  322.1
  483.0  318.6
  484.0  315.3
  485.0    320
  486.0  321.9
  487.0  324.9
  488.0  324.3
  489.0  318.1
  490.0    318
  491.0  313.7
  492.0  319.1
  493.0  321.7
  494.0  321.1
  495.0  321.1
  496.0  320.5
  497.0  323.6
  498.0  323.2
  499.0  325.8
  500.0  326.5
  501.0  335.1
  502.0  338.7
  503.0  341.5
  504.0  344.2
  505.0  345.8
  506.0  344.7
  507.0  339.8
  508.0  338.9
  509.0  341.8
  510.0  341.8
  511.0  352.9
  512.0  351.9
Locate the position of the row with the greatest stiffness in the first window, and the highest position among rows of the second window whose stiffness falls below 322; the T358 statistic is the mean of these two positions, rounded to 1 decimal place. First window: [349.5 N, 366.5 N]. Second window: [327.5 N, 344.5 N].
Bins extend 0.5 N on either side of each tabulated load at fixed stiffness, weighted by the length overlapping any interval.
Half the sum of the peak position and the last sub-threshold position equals 348.0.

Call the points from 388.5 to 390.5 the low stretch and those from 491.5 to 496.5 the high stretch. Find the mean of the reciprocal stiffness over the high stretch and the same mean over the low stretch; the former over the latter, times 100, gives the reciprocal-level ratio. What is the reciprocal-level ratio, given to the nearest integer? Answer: 95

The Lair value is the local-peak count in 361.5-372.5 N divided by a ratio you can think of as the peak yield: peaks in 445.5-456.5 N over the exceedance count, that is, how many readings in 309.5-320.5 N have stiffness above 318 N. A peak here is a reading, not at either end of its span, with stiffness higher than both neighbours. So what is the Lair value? 11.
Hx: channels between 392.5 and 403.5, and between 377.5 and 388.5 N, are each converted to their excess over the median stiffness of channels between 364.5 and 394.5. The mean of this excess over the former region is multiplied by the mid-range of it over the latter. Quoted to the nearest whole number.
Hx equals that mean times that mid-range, 0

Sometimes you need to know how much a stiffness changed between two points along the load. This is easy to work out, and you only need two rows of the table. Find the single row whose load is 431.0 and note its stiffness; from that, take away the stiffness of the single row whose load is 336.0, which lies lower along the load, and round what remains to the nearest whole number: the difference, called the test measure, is -11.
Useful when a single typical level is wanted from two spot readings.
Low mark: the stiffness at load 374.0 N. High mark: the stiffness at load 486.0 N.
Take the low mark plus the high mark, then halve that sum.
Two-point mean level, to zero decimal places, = 313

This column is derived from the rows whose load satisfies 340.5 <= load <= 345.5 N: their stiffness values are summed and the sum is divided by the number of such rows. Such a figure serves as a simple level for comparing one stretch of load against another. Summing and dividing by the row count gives 326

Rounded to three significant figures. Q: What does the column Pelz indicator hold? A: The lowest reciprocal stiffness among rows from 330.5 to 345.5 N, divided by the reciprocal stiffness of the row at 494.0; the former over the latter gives 0.936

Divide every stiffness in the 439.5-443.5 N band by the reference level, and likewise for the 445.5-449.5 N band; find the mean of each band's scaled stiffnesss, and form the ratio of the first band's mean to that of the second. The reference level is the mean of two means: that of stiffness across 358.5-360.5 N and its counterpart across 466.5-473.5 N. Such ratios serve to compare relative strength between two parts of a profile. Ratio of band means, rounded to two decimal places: 1.00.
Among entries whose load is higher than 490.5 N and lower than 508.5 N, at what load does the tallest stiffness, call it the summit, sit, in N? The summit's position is 505.0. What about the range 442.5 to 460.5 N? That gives 449.0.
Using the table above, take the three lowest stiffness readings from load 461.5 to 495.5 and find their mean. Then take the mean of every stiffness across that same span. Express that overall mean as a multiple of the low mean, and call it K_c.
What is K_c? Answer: 1.02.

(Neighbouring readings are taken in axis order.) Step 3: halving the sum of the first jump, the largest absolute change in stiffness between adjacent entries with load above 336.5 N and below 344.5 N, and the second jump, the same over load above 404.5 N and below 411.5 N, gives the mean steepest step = 6.2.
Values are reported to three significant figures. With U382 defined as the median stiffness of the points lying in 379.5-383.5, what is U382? 303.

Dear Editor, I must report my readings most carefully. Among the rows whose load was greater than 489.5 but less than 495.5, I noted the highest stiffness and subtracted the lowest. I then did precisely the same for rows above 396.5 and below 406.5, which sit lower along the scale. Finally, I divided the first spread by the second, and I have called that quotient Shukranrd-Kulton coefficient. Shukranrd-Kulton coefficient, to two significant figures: 0.38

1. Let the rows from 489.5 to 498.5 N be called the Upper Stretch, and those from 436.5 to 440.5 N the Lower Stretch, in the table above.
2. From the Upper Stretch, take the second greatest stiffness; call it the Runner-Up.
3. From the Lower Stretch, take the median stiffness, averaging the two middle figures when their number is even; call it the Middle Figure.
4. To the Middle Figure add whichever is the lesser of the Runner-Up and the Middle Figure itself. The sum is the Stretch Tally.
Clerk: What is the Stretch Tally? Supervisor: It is 658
